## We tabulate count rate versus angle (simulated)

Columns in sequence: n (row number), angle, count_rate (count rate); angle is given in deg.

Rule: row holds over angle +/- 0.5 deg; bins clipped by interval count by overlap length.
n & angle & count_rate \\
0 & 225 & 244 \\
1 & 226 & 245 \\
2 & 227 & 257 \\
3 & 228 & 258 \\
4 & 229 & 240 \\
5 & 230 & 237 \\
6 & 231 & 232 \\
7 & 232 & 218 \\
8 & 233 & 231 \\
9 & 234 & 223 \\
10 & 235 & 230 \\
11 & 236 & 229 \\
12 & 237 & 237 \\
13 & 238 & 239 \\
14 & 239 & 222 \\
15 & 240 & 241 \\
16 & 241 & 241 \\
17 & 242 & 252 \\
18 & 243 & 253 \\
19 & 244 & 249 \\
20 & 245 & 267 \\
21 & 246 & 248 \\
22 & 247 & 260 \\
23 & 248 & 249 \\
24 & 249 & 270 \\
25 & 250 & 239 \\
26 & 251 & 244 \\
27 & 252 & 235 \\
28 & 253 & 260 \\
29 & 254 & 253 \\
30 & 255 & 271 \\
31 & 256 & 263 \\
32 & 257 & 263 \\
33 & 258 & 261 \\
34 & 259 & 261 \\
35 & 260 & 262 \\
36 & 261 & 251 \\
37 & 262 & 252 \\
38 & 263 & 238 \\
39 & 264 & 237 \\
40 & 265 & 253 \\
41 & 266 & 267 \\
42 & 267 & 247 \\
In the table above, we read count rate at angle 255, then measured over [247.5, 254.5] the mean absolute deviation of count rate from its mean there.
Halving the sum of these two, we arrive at 140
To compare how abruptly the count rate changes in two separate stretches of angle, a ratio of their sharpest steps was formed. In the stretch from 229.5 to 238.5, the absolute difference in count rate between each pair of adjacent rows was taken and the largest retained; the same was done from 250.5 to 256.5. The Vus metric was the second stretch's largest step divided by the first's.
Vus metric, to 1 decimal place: 1.8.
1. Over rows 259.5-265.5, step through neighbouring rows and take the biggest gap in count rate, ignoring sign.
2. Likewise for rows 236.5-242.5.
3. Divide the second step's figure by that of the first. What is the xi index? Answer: 1.2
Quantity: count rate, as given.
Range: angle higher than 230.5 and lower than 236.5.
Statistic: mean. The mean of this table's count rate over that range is 227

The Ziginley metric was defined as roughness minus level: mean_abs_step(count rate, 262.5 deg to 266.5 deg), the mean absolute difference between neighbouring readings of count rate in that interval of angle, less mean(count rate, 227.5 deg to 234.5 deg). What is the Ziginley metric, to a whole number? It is -224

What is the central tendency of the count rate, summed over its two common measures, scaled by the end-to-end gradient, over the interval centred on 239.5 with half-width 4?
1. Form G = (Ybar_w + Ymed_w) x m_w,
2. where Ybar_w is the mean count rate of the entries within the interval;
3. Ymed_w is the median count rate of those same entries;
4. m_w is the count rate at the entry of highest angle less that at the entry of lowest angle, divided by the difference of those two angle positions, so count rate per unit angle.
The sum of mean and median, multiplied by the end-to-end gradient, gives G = 1643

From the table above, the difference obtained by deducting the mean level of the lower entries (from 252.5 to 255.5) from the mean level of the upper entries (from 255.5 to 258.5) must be 1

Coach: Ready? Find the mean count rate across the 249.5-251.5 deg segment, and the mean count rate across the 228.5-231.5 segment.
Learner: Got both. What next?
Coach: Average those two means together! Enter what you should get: 239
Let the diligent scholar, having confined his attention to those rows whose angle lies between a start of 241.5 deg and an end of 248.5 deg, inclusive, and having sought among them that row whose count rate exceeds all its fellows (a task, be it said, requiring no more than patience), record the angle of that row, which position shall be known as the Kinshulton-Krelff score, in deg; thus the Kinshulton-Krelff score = 245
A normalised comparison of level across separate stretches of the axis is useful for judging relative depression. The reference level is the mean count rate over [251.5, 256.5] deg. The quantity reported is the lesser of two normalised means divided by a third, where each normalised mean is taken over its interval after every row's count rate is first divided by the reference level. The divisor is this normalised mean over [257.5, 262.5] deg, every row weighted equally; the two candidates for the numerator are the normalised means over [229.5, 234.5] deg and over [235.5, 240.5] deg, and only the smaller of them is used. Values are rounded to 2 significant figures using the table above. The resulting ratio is 0.89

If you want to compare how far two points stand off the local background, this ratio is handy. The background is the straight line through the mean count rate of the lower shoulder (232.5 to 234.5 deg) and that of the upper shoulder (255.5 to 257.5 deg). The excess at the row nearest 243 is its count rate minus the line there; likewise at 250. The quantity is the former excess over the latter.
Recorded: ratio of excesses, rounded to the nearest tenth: -0.8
